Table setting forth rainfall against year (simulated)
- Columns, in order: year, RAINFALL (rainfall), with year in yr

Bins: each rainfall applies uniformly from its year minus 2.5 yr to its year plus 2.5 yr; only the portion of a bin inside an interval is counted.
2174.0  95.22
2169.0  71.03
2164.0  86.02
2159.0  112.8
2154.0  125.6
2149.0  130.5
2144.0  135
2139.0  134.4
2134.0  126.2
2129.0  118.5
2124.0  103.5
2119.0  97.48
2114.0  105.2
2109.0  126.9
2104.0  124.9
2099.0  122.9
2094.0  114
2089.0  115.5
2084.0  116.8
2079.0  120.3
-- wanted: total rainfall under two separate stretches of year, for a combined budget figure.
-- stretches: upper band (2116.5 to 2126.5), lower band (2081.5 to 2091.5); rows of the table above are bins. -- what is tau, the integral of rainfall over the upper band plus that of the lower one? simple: 2166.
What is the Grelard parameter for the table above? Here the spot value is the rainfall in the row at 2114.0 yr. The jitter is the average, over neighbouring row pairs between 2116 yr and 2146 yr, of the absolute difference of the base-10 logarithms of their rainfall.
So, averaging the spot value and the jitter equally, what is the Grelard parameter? 52.6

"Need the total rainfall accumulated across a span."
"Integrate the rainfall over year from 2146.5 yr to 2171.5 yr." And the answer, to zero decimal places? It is 2630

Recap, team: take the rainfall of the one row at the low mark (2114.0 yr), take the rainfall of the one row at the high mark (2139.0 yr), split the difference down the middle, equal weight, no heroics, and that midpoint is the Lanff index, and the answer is 120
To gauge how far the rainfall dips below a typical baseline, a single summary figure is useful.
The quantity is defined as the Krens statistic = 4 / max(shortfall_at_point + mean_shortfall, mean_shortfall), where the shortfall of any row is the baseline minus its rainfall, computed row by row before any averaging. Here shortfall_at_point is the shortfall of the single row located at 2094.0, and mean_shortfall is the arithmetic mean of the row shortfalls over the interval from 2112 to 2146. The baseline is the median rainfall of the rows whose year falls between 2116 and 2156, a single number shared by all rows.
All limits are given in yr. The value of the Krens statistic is 0.19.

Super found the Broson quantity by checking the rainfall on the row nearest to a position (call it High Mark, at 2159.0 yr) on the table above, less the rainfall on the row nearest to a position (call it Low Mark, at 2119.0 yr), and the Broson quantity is 15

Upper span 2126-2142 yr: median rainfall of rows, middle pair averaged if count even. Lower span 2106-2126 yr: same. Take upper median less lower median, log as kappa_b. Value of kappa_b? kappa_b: 22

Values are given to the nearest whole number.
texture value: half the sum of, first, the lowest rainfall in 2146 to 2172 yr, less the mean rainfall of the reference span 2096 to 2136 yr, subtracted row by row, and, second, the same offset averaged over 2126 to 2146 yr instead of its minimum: -16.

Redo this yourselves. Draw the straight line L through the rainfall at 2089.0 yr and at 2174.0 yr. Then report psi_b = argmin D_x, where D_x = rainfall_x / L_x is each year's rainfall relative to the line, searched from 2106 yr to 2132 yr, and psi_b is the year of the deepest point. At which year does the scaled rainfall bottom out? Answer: 2119.0 yr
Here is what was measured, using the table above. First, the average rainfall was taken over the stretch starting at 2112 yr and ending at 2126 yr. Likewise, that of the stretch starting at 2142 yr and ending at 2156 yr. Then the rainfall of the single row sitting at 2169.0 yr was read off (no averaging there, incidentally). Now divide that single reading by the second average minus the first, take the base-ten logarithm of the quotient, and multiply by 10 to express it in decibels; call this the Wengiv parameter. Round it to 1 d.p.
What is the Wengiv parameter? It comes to 4.0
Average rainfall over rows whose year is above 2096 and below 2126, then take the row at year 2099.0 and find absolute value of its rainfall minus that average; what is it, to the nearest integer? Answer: 9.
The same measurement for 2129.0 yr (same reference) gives 5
